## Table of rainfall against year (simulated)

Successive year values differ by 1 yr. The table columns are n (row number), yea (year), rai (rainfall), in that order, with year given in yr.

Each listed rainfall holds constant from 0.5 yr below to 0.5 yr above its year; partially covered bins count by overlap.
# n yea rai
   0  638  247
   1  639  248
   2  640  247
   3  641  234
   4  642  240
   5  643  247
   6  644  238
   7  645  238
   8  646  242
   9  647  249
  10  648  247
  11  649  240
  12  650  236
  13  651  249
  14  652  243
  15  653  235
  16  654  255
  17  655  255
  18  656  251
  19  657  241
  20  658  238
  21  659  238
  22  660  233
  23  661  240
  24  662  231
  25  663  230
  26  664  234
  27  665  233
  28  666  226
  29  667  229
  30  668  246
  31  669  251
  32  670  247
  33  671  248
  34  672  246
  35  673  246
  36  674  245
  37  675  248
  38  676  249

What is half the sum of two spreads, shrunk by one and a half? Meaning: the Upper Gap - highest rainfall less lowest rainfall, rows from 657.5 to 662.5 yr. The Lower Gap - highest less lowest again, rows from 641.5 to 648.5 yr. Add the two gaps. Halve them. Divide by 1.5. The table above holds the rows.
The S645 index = 6.7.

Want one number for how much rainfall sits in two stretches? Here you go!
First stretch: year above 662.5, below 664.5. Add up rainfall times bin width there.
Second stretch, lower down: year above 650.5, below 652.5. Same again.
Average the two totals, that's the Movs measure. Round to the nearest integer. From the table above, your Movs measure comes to 478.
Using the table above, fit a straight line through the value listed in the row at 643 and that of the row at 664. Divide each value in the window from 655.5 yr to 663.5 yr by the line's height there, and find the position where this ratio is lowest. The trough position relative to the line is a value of 663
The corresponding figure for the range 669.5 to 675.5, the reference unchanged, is 670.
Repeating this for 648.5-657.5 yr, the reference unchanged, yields 650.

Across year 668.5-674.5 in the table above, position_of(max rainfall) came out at 669 yr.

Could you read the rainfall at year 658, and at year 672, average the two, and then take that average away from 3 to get -239.0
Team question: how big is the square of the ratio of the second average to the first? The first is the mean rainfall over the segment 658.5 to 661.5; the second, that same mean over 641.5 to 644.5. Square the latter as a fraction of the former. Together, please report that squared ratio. 1.04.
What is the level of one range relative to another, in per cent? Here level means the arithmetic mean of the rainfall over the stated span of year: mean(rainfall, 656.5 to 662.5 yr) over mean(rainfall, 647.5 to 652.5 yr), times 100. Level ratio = 97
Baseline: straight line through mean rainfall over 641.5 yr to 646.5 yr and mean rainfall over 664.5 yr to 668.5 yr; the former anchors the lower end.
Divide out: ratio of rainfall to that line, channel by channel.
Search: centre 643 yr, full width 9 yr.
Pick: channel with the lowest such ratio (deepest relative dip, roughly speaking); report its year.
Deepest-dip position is 641 yr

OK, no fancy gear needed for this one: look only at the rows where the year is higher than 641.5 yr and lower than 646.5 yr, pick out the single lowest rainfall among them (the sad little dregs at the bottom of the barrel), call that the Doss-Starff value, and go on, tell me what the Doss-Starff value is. 238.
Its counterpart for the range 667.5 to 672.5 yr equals 246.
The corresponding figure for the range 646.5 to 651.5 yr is 236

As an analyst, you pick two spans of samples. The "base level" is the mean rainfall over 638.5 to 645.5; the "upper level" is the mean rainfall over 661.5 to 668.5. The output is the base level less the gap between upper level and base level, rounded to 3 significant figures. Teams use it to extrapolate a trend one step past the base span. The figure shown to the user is 251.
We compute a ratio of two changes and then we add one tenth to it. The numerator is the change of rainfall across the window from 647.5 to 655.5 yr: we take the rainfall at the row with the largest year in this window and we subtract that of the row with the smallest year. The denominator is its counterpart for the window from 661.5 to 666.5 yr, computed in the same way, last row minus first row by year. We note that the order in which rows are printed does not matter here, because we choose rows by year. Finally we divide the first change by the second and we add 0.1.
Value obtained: -1.5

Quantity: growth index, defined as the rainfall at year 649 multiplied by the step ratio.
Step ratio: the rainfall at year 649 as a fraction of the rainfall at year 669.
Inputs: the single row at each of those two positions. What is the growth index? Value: 229.5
